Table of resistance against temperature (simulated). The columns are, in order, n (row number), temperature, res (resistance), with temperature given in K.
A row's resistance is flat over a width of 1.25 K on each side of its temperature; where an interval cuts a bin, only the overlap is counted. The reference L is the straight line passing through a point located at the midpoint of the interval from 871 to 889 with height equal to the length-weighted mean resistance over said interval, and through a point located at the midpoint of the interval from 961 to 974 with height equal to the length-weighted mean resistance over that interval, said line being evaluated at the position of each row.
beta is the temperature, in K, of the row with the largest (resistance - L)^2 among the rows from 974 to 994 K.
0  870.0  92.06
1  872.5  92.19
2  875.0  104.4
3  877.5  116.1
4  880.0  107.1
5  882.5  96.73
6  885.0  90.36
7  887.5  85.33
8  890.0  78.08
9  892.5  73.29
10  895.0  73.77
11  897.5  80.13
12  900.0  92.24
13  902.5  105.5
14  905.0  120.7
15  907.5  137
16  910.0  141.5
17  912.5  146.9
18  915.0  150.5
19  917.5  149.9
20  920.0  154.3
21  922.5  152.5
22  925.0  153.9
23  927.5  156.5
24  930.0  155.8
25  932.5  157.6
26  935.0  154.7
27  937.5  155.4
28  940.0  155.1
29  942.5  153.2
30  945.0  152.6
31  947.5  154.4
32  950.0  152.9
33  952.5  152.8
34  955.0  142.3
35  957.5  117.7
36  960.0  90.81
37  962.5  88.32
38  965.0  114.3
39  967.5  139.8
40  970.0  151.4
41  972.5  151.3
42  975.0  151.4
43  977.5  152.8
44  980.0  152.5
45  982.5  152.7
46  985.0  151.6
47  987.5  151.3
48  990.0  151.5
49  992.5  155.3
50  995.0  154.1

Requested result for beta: 977.5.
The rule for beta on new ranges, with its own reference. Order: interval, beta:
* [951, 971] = 962.5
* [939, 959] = 940.0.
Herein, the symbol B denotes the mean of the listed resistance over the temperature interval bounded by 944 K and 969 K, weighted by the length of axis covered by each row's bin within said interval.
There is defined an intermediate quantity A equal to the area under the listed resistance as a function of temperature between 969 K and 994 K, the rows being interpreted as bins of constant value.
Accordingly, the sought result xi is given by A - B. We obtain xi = 3675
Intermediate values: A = 3805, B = 131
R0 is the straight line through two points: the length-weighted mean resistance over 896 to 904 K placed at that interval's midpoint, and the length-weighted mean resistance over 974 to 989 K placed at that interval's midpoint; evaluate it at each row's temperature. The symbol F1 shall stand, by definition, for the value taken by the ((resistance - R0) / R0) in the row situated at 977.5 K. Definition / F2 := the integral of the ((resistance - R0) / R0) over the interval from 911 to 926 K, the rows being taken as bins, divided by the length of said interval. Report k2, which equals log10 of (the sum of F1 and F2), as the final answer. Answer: -0.35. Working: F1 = 0.0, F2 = 0.42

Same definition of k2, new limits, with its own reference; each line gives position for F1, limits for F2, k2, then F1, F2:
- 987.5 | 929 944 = -0.57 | 0.0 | 0.30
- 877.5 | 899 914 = -0.10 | 0.5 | 0.27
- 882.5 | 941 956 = -0.41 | 0.2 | 0.18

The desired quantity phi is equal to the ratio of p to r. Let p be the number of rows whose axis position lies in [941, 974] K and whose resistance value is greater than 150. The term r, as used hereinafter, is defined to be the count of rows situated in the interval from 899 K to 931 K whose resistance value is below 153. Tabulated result 0.8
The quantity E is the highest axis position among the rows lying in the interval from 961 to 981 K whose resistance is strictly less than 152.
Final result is 975.0 K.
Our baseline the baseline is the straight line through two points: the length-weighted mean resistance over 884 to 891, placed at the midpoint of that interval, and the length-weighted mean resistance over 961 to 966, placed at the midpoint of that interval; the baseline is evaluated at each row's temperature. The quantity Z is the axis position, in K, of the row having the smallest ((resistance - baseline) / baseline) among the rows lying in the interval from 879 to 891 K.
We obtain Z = 890.0 K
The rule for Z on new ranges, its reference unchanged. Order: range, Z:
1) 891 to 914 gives 892.5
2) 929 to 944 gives 942.5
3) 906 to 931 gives 907.5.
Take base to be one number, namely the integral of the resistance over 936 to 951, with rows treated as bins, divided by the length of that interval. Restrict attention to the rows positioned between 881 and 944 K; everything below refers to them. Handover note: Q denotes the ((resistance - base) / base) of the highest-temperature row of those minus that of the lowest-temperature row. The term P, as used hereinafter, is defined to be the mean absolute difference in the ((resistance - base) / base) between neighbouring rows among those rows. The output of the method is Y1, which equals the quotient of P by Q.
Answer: 0.1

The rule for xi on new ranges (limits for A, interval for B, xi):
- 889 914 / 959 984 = 2506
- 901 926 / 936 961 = 3373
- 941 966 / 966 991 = 3158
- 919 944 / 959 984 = 3737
